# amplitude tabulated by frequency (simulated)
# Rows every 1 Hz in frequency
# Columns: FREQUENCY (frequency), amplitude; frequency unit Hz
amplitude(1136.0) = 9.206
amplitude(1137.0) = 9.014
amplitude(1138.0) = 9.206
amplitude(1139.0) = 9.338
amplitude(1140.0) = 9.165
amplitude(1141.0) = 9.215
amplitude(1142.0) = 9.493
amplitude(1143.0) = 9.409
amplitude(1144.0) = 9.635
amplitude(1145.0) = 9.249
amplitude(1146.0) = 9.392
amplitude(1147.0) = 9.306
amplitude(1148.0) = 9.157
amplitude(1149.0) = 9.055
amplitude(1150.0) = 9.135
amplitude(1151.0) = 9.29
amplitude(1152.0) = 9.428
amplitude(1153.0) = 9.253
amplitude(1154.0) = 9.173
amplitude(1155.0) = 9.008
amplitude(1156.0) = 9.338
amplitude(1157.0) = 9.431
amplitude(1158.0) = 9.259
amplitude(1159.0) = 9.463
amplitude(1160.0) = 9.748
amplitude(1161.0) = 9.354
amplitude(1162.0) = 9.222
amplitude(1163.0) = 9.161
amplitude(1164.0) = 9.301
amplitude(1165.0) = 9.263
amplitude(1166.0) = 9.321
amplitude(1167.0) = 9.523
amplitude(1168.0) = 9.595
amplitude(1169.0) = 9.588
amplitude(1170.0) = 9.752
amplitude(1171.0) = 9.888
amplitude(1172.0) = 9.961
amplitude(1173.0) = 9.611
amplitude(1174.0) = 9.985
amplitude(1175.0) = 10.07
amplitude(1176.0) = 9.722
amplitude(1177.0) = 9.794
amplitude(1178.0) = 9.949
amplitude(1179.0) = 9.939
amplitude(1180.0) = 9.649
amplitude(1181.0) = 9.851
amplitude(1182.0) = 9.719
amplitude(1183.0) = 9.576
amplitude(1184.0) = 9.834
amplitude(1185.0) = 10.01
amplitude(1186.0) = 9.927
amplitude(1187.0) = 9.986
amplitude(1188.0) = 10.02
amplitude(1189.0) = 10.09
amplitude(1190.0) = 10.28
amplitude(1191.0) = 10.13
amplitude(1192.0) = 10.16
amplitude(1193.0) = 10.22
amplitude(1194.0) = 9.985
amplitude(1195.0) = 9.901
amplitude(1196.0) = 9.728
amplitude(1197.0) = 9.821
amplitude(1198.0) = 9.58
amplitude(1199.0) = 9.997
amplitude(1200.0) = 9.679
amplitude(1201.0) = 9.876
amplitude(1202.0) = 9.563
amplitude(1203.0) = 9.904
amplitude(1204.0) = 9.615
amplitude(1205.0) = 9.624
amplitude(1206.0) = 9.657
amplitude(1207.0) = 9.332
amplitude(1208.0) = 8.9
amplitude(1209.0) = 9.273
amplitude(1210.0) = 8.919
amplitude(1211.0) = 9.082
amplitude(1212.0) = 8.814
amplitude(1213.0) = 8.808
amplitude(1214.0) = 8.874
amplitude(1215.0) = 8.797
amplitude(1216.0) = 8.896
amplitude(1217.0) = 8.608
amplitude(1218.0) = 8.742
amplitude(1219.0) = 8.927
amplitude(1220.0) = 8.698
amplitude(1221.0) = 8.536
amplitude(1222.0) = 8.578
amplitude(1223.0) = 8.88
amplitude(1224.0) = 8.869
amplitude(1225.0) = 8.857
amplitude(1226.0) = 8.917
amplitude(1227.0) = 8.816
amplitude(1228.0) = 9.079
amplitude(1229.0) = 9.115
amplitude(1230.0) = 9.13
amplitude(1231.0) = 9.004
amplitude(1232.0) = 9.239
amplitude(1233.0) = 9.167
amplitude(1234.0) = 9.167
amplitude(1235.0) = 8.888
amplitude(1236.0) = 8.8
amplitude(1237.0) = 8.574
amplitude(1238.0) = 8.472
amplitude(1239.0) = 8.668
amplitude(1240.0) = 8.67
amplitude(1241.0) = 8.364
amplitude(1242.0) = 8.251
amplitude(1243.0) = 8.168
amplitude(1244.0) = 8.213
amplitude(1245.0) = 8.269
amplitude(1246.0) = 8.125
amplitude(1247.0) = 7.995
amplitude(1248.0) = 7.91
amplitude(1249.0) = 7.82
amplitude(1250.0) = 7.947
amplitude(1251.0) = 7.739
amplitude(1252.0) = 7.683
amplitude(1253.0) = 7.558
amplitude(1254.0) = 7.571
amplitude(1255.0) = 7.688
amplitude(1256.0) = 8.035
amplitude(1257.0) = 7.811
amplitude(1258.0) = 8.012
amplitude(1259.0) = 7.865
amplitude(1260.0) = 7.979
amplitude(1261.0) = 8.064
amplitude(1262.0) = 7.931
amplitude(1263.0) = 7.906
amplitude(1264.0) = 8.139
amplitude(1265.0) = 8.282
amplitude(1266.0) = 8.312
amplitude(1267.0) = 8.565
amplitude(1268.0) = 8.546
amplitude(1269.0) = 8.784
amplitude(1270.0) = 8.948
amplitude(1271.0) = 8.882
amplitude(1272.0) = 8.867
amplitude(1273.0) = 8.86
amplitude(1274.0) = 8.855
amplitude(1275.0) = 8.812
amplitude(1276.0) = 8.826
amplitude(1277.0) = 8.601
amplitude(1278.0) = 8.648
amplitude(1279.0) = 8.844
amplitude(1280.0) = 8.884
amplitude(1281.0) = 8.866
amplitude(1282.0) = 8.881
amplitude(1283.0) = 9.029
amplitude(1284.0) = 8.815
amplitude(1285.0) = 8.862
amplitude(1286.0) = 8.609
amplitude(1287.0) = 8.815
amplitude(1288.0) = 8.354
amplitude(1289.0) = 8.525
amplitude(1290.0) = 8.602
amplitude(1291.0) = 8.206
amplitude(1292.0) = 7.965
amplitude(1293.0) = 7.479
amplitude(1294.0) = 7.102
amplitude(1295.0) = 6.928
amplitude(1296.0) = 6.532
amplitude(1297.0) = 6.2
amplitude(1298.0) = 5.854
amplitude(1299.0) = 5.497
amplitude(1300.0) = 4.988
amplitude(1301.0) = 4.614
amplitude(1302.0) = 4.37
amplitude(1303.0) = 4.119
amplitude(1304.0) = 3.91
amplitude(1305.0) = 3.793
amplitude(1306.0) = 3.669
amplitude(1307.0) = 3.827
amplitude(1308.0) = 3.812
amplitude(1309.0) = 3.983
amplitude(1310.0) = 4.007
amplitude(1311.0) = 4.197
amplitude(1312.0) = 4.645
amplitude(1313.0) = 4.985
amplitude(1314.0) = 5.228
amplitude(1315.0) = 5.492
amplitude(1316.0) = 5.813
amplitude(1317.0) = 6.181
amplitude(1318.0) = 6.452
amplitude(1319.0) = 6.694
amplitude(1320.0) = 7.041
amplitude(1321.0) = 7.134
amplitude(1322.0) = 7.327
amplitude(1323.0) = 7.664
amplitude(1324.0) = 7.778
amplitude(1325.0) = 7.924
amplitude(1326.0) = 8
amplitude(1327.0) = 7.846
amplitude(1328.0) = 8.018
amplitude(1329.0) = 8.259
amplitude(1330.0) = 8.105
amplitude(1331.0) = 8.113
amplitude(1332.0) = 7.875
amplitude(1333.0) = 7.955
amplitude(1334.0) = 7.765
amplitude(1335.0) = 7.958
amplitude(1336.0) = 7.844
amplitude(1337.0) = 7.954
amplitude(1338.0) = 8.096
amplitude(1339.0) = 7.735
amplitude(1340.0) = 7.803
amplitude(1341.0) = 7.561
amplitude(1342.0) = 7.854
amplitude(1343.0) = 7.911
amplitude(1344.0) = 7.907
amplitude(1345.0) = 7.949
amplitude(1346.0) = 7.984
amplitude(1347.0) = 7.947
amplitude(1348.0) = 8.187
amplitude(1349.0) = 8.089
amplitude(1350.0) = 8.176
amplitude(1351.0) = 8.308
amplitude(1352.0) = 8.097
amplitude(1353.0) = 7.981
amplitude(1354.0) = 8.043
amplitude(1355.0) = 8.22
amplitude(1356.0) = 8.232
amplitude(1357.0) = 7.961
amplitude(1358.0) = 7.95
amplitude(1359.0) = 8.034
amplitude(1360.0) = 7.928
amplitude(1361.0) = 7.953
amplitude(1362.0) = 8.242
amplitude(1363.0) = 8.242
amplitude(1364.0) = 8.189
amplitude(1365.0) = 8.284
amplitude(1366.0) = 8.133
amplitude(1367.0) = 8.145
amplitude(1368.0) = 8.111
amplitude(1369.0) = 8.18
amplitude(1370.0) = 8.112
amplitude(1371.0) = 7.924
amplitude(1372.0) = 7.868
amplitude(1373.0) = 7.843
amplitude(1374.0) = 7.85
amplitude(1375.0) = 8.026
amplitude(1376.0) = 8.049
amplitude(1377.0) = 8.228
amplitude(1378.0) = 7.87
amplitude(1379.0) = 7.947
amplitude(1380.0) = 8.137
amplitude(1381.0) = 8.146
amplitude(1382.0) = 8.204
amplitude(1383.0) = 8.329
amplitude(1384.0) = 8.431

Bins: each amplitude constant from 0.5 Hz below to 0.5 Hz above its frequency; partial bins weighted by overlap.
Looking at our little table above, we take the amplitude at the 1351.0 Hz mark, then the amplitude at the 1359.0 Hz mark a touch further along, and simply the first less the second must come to 0.3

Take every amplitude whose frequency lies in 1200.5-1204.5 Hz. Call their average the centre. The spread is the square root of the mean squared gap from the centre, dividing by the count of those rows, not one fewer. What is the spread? 0.15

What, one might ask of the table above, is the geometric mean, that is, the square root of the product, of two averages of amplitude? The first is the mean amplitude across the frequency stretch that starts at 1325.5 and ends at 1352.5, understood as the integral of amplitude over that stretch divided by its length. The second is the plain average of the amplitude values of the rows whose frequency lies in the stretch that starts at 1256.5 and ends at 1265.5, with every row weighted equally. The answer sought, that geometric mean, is 8.0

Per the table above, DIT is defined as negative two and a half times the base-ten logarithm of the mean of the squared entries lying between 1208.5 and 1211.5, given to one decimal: -4.8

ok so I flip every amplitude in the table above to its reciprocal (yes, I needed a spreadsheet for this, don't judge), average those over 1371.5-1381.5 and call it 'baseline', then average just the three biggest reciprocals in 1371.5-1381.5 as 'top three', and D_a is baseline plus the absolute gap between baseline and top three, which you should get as 0.127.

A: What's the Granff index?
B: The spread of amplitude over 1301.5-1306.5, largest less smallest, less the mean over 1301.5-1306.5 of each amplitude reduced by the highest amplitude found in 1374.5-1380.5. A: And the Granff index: 5.0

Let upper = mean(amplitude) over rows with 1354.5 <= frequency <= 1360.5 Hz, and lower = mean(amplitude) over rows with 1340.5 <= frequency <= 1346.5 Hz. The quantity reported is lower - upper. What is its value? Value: -0.2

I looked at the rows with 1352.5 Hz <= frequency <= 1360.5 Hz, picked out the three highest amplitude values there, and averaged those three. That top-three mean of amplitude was 8.2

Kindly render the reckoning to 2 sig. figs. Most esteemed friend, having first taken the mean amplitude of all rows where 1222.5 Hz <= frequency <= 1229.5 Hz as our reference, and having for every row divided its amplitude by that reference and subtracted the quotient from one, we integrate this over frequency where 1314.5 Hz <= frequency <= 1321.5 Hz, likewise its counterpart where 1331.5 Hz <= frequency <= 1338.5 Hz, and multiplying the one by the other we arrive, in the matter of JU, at 1.6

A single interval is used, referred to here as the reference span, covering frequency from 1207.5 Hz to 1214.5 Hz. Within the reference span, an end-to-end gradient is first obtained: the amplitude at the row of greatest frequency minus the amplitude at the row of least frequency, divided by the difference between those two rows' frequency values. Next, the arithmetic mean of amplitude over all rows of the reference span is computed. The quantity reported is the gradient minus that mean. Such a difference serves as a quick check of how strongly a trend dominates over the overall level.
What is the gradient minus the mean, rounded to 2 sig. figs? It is -9.0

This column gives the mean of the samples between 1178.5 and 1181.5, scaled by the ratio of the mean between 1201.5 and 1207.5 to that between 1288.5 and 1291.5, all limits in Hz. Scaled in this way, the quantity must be 11.2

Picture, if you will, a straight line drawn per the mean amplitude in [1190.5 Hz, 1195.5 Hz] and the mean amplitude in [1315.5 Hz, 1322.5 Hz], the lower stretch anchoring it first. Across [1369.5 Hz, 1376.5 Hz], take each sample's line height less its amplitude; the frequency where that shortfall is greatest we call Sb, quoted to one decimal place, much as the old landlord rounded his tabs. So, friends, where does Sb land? 1372.0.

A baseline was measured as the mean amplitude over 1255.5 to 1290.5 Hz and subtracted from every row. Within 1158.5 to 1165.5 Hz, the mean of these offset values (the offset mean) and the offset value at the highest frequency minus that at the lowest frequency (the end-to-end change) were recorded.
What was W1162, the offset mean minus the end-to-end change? 1.03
